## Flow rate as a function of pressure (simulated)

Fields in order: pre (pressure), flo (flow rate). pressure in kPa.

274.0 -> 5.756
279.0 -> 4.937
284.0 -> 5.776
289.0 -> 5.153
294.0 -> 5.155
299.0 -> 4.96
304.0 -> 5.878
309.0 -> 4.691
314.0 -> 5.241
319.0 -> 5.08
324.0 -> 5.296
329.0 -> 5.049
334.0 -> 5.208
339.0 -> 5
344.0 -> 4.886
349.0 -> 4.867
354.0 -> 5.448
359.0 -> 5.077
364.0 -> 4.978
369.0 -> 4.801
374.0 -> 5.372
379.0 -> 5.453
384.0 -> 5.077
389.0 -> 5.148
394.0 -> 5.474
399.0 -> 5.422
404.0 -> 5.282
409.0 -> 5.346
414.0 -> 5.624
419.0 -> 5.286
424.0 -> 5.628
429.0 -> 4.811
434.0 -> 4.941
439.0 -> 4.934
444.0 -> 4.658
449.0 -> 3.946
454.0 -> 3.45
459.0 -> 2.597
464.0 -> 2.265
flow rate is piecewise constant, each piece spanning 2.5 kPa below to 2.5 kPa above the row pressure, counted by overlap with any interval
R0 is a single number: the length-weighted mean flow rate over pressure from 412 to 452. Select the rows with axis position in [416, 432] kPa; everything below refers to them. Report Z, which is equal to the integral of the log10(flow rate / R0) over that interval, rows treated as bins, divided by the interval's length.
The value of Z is 0.024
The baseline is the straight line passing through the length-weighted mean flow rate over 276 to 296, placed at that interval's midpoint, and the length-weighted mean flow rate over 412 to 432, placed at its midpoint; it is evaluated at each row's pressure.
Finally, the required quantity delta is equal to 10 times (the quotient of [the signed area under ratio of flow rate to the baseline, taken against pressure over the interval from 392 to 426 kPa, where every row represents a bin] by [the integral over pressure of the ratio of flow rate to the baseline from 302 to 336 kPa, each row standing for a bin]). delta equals 10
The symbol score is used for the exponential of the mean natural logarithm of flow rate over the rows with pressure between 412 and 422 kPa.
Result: 5.5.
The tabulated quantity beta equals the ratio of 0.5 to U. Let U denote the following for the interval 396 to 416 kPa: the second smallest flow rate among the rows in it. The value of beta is 0.0935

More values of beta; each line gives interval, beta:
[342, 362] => 0.1023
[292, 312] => 0.1008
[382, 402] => 0.0971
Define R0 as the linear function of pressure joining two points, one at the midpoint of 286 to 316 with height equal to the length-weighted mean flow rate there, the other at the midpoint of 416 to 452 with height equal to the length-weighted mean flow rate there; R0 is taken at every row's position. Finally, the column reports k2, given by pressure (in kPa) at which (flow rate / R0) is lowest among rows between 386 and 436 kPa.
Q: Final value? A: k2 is 429.0 kPa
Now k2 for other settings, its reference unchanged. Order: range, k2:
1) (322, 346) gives 344.0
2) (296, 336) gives 309.0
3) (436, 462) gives 459.0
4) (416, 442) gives 429.0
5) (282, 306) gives 299.0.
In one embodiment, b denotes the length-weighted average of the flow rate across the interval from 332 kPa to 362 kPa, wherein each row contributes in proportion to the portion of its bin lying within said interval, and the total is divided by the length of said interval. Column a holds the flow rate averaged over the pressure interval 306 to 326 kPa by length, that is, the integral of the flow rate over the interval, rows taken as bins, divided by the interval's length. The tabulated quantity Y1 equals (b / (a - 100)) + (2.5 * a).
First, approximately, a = 5.09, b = 5.08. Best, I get 12.7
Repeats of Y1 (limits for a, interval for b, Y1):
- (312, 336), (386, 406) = 12.9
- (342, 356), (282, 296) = 12.6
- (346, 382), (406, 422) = 12.8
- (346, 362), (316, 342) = 12.7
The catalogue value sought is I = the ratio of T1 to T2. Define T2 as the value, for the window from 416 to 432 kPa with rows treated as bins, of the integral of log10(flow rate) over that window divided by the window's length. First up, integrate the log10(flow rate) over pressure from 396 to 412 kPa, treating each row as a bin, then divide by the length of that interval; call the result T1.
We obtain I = 1.01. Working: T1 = 0.729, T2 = 0.72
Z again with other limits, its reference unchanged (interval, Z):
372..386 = 0.030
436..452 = -0.044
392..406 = 0.037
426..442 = -0.004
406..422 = 0.039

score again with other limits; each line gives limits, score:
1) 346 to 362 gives 5.1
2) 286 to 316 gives 5.2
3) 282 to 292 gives 5.5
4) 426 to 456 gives 4.4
